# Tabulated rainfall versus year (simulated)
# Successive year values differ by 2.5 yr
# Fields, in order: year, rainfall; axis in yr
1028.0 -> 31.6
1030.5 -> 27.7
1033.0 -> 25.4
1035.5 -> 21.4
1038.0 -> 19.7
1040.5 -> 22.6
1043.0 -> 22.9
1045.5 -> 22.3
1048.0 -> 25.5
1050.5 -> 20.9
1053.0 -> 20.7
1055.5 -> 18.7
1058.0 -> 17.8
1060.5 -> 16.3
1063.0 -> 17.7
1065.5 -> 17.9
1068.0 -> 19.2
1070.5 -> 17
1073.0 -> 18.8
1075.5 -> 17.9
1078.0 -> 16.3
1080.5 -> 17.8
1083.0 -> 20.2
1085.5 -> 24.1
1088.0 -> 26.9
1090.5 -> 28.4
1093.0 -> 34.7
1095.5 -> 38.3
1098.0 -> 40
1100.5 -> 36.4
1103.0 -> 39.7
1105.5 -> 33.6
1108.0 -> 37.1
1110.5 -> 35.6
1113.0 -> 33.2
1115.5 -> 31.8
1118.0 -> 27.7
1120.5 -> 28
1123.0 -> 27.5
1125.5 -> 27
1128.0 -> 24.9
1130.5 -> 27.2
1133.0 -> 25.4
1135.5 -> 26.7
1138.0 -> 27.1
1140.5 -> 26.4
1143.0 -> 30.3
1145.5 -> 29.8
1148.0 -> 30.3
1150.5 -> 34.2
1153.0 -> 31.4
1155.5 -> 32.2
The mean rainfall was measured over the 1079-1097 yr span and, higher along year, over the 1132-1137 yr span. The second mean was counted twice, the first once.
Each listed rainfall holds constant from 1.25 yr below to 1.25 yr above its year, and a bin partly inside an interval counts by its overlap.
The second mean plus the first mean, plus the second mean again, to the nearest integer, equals 79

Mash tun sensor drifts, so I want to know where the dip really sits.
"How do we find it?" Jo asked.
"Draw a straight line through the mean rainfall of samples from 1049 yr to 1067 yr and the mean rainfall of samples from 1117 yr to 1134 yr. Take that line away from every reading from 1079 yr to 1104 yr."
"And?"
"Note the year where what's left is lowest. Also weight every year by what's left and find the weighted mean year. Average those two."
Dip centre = 1089.1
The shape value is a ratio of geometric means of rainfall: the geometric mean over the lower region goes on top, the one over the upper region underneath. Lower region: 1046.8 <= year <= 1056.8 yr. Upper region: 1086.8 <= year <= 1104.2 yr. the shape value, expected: 0.62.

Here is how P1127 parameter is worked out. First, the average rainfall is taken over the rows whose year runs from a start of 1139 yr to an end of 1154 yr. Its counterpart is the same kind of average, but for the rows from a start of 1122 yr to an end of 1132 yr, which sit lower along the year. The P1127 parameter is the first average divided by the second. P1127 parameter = 1.14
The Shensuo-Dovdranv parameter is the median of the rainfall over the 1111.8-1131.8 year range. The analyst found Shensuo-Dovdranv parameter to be 28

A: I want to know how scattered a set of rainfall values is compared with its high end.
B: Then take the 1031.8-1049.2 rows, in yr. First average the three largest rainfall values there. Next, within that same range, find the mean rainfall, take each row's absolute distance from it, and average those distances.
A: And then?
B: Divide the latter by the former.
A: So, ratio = 0.062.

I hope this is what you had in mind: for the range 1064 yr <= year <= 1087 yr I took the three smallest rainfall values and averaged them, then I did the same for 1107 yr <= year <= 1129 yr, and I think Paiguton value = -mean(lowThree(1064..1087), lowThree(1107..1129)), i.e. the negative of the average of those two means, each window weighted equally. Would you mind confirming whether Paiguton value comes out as -22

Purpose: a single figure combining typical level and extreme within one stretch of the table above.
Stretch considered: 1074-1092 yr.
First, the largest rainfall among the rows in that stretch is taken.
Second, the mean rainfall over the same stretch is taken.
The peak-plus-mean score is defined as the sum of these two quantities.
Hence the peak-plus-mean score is 50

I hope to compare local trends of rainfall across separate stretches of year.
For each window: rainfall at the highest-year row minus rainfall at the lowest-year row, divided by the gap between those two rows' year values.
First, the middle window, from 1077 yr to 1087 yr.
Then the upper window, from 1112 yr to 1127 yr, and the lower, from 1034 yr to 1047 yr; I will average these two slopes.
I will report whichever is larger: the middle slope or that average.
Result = 1.0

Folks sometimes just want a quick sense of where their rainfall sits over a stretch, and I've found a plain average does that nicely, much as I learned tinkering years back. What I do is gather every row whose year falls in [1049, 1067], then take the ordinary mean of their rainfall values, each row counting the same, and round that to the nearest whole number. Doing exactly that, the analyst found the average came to 19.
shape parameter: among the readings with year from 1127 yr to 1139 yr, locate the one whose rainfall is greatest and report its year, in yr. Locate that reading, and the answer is 1130.5 yr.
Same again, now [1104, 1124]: 1108.0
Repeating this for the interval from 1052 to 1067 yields 1053.0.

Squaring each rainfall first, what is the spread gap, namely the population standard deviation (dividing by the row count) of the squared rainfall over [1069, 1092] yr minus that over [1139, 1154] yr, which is 50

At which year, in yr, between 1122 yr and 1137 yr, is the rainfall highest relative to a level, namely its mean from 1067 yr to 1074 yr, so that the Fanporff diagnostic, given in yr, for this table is 1123.0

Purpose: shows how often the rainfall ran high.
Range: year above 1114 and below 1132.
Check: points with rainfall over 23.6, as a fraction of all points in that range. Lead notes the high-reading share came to 1.0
